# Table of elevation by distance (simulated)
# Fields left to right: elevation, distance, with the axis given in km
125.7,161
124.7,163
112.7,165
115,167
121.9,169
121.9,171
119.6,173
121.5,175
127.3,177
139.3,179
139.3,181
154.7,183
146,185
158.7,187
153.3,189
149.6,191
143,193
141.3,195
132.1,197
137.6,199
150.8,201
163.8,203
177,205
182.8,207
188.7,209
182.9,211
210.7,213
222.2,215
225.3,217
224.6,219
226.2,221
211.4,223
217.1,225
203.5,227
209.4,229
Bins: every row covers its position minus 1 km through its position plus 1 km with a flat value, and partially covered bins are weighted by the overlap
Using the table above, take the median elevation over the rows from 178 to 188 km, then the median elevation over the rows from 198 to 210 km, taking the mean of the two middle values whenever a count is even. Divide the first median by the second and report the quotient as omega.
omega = 0.86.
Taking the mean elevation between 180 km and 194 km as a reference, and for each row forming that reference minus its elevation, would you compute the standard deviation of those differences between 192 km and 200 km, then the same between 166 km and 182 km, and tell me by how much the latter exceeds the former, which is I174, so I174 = 4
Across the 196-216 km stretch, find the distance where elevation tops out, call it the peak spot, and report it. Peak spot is 215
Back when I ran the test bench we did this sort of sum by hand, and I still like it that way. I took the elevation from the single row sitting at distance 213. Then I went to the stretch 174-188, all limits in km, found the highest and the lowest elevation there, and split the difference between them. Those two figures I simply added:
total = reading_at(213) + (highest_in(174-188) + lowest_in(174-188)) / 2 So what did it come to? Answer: 351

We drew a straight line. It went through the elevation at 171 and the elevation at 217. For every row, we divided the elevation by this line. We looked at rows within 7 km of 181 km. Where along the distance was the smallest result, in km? 175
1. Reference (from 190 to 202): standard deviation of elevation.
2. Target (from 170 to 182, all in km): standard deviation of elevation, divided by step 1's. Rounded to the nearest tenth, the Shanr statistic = 1.3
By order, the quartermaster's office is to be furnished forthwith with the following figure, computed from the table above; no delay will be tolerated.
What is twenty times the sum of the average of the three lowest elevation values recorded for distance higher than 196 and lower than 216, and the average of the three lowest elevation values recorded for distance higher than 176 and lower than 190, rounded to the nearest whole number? 5509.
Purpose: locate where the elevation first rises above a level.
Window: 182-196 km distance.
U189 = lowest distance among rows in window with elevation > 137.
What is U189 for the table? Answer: 183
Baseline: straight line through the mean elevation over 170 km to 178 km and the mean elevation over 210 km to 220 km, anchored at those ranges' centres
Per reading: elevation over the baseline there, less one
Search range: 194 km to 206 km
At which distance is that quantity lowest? 197 km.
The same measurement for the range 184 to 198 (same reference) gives 197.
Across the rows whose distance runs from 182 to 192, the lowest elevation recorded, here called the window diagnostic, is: 146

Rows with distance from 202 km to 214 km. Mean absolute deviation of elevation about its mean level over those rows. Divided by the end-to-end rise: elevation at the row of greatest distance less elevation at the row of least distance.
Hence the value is 0.22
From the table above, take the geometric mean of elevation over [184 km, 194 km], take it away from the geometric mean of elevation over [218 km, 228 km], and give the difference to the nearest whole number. 66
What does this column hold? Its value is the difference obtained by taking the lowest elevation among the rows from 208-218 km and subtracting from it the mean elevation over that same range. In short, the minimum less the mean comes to -23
